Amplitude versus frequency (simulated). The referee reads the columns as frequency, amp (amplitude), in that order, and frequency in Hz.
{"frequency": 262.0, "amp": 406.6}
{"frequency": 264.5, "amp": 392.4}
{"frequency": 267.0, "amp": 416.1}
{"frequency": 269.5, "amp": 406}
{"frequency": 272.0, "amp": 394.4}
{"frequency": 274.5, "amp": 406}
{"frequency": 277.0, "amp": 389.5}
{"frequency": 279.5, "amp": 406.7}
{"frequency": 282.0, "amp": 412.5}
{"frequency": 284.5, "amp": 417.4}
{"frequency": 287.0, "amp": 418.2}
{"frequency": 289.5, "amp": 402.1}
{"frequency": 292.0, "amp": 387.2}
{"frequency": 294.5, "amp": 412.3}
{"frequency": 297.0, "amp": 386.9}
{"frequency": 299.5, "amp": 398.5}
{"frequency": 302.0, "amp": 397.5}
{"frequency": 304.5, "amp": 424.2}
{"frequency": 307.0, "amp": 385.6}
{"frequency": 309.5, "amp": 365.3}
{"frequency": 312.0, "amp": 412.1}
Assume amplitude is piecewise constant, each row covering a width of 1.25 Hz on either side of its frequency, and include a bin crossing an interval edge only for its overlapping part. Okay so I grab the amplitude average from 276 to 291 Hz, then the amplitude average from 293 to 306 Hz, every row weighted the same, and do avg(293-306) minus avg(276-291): -4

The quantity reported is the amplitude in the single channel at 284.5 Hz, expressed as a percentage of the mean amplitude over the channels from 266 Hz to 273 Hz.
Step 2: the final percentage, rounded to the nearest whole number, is 103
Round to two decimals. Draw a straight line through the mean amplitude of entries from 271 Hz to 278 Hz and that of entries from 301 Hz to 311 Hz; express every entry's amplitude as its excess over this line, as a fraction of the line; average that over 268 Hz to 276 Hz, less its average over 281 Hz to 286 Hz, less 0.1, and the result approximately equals -0.14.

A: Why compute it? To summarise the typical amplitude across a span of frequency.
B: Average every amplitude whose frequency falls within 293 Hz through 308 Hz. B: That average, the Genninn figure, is 401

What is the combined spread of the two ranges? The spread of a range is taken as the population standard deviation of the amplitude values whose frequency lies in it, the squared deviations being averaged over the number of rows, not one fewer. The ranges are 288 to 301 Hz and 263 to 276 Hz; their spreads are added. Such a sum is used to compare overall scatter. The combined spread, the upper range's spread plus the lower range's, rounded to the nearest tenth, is 18.3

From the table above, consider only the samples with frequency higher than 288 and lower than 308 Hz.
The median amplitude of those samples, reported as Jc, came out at 398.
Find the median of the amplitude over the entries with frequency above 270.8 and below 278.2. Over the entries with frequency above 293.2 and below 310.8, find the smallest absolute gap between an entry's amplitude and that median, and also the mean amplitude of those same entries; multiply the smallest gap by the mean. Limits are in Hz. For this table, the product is 1227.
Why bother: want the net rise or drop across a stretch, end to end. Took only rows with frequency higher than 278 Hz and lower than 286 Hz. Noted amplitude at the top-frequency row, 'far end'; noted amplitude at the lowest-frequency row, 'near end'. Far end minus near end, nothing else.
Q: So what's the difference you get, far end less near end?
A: 11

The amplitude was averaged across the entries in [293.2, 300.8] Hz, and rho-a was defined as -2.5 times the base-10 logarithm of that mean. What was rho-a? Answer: -6.503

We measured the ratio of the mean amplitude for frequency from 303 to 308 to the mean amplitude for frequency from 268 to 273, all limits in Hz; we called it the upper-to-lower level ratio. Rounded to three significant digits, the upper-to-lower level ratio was 1.01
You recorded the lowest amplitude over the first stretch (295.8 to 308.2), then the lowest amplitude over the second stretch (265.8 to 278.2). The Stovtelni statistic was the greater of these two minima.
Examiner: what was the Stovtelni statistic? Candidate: 389.5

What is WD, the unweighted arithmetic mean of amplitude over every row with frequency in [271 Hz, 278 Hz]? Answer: 397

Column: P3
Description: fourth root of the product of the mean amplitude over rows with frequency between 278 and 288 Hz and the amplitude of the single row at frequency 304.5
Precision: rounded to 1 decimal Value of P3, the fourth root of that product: 20.5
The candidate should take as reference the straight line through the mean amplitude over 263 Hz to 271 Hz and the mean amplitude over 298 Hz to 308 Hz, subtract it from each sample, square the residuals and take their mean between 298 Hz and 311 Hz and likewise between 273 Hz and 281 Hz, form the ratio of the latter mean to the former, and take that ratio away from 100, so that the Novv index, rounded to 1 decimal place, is 99.8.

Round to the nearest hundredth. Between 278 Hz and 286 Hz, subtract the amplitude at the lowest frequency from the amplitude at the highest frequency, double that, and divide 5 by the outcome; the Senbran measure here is 0.23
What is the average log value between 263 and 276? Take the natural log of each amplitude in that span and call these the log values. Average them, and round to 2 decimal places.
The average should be 6.00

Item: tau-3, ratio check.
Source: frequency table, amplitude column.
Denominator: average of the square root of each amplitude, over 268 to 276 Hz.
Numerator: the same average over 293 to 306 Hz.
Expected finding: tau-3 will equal 1.00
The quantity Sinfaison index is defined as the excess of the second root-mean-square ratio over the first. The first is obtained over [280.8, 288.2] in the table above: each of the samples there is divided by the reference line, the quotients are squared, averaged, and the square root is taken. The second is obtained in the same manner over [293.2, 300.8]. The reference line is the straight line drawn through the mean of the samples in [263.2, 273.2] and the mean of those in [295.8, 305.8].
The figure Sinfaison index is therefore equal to -0.041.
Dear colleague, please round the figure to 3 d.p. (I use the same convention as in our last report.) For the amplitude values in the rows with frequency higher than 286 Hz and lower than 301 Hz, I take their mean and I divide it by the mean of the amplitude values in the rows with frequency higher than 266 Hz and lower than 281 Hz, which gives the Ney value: 0.994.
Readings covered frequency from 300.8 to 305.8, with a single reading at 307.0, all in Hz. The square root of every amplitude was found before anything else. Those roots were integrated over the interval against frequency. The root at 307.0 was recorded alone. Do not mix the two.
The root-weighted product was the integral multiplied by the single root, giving 1990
